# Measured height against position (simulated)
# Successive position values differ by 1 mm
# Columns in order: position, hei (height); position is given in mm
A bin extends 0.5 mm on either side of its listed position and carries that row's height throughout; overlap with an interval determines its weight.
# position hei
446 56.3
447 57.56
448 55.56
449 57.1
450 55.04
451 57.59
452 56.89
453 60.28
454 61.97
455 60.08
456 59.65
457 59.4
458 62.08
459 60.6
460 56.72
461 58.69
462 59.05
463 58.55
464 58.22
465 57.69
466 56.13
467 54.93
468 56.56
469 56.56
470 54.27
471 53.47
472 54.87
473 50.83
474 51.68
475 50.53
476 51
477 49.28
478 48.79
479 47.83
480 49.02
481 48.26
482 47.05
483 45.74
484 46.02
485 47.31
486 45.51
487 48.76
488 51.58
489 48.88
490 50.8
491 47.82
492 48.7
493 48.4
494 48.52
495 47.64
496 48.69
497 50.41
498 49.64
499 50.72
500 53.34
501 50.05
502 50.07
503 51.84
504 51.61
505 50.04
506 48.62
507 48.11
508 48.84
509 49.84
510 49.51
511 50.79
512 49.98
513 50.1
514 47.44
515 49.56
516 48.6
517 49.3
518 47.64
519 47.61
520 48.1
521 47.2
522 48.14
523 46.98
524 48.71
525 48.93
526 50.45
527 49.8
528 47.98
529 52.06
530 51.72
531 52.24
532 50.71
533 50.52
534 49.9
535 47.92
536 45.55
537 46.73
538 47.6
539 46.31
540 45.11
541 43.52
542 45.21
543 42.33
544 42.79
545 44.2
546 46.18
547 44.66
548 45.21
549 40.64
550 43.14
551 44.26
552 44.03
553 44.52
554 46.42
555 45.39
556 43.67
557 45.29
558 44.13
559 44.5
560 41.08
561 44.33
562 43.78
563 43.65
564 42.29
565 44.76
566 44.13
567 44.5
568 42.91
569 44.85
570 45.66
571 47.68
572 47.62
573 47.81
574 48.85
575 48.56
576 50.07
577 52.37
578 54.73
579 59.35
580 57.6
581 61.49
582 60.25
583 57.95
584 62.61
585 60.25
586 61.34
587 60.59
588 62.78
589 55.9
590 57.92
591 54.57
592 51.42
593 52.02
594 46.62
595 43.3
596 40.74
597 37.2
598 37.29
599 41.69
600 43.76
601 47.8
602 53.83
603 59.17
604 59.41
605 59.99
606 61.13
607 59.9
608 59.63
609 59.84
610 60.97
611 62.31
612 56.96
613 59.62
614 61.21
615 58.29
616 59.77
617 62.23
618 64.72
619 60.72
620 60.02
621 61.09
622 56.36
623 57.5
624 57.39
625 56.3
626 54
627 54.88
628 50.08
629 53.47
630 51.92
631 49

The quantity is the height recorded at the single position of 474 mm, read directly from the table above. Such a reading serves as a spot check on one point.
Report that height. 51.68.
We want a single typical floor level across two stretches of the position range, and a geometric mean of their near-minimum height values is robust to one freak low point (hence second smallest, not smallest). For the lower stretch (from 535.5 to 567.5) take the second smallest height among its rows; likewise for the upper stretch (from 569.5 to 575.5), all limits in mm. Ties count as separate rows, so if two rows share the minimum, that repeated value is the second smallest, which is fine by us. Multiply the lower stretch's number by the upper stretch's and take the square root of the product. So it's 44.2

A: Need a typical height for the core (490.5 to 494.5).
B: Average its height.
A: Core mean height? 48.4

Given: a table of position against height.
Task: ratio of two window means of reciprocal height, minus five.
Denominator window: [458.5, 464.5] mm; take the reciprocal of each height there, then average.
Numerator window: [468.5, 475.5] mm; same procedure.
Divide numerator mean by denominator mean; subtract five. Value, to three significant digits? -3.90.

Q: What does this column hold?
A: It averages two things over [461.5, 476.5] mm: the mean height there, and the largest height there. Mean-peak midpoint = 57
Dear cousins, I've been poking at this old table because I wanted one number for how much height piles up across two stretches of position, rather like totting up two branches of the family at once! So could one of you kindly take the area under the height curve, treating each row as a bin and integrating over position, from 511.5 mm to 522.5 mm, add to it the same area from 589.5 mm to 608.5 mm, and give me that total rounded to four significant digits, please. 1501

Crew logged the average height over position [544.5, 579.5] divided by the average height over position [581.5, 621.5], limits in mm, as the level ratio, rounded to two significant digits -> 0.82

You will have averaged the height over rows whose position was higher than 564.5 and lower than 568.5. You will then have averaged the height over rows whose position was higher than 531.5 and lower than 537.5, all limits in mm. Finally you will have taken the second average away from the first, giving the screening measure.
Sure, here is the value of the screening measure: -4.5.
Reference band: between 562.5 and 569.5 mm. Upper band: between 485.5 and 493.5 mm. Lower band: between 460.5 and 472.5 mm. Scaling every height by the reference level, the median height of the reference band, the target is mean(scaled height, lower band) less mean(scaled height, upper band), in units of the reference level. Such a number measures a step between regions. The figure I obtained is 0.18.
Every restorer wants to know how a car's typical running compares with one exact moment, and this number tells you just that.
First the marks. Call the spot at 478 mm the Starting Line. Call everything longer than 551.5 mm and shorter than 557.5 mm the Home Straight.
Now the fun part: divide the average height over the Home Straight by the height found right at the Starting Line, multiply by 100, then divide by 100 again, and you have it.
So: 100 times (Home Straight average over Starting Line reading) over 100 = 0.92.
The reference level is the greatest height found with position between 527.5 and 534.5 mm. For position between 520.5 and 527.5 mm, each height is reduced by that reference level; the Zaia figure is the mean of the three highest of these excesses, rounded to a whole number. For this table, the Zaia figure -3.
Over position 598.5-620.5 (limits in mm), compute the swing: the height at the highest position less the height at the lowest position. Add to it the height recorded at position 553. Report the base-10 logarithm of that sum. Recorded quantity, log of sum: 1.80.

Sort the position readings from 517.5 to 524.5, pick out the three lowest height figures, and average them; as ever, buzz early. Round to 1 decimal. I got 47.3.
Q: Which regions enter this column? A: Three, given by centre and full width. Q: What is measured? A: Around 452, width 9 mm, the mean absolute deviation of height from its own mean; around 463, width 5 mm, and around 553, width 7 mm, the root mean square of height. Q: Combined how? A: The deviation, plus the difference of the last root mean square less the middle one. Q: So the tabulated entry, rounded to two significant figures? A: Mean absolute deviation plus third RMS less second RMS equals -12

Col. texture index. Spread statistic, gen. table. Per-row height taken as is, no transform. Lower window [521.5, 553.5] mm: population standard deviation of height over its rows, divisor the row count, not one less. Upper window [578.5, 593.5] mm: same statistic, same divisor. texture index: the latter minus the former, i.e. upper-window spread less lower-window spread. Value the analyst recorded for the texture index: 0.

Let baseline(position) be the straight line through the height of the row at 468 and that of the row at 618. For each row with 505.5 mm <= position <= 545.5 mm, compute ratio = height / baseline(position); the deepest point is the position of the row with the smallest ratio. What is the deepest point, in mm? 543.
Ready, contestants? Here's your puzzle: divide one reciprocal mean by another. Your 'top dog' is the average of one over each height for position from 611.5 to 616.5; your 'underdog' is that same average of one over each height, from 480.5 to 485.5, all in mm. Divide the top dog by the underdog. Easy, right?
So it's 0.79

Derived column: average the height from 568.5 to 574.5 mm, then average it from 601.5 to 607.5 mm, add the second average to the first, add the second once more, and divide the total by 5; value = 33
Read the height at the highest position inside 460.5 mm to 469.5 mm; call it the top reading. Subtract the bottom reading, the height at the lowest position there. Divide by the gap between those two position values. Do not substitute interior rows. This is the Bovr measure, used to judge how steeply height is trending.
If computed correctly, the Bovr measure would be -0.3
